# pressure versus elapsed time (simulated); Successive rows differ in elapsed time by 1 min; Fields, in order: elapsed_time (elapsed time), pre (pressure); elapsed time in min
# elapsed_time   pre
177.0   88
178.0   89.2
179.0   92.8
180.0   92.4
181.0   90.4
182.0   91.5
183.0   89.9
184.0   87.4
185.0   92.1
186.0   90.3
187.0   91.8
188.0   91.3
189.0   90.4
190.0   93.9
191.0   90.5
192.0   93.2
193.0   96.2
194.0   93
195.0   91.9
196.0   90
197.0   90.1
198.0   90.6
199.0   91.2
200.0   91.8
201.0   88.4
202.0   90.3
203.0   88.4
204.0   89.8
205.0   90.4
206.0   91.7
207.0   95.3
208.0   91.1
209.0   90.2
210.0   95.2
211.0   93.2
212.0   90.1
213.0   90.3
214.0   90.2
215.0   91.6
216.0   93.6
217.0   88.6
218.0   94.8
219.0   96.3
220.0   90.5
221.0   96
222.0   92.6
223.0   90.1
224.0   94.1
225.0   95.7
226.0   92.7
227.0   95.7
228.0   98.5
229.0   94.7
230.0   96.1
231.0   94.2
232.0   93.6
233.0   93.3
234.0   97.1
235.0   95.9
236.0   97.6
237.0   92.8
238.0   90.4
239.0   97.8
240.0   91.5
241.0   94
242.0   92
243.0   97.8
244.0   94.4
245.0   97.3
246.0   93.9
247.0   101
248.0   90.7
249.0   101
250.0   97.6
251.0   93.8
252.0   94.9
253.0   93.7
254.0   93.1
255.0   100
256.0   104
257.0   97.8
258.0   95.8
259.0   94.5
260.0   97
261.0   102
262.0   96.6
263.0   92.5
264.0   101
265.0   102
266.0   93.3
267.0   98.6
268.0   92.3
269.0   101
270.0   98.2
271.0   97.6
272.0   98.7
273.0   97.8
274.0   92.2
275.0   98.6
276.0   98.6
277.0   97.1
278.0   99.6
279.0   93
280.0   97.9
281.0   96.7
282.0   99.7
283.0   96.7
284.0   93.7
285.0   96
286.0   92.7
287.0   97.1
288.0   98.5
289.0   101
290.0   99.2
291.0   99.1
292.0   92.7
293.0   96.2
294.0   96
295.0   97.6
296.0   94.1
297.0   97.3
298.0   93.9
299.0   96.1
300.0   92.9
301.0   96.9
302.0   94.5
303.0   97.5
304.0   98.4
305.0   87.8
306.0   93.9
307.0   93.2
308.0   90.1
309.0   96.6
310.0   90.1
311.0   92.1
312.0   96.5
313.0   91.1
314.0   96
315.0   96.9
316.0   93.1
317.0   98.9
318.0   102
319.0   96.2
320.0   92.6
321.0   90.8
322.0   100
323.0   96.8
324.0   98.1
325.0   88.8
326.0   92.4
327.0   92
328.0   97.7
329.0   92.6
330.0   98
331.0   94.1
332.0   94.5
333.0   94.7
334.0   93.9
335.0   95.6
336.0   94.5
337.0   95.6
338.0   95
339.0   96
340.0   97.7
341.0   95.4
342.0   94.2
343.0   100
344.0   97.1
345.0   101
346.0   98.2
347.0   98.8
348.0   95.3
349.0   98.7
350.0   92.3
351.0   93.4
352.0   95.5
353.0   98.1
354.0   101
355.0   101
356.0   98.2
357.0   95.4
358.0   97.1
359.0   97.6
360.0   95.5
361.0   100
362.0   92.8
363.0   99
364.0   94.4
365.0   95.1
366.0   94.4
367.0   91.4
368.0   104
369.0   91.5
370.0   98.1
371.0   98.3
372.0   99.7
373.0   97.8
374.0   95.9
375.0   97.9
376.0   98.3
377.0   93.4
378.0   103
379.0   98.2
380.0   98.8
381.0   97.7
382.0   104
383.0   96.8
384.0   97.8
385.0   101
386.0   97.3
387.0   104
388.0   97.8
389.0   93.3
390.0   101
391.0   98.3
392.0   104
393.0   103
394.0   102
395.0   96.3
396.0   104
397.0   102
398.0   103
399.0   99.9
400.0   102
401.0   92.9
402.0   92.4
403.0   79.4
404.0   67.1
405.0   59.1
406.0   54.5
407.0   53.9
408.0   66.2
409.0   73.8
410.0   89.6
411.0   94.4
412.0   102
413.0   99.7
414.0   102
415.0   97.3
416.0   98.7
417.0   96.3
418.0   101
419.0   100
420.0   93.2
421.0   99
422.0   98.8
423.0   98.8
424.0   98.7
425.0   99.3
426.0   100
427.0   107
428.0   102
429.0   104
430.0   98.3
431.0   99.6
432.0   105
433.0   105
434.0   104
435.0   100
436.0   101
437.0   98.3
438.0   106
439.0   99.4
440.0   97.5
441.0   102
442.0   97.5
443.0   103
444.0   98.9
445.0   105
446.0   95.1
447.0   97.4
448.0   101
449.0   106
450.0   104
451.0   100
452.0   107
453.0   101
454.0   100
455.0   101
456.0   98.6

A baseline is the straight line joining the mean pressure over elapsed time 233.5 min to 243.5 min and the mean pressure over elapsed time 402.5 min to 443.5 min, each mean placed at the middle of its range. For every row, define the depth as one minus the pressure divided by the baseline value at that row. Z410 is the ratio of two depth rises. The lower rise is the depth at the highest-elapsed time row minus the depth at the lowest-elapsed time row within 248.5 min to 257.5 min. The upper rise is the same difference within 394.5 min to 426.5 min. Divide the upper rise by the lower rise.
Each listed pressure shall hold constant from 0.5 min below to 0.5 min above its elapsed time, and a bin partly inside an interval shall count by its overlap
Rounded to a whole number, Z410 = -1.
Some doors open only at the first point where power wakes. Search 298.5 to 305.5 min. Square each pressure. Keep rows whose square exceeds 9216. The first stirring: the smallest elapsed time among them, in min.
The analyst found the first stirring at 299.0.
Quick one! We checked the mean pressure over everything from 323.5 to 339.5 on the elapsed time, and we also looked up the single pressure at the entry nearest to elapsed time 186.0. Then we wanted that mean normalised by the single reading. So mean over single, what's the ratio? 1.048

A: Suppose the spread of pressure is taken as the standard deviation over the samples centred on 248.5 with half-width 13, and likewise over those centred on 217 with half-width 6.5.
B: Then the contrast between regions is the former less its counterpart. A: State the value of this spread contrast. 1.1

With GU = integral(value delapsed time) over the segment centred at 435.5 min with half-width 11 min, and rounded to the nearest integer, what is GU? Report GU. 2228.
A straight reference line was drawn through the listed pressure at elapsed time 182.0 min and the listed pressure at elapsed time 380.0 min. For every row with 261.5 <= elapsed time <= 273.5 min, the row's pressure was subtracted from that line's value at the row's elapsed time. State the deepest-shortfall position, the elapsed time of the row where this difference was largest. 268.0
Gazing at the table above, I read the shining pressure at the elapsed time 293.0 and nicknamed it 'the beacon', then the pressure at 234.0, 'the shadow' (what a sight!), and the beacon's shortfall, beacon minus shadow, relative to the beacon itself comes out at -0.01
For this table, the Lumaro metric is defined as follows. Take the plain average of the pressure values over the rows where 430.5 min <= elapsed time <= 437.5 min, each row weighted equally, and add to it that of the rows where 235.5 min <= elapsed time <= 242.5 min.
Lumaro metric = 196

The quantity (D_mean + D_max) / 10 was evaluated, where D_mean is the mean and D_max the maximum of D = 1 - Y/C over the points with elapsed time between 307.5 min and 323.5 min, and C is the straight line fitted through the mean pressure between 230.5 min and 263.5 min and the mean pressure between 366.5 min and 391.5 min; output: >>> 0.009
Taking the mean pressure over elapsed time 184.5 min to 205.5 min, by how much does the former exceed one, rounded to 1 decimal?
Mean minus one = 90.2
